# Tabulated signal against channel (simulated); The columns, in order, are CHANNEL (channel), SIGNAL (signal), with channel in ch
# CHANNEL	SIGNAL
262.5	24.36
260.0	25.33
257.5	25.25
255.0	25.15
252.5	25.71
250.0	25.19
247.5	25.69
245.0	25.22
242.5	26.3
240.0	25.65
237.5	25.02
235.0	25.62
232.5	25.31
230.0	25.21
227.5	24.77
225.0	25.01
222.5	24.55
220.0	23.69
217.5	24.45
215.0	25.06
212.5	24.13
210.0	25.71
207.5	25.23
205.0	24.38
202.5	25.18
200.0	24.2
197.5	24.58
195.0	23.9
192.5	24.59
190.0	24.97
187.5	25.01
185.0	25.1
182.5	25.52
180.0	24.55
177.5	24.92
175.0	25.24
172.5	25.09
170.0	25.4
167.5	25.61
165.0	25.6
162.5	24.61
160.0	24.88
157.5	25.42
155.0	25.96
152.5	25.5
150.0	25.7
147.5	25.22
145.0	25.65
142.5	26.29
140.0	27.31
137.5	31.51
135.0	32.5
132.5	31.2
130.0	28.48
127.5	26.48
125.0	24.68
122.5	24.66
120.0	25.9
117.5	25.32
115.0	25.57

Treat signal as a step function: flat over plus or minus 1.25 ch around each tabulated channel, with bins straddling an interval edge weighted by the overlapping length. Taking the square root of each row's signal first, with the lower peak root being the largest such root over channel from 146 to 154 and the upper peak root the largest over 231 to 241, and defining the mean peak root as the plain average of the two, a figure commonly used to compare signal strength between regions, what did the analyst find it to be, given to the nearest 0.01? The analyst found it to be 5.07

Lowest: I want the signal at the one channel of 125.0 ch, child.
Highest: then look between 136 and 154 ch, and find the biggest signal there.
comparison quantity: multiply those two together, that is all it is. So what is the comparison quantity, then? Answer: 778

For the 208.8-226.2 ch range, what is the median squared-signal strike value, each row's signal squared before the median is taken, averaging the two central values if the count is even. 603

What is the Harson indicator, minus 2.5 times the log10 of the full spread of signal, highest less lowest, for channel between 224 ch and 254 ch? -0.5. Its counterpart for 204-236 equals -0.8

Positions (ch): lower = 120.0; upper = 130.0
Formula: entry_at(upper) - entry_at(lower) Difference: 2.6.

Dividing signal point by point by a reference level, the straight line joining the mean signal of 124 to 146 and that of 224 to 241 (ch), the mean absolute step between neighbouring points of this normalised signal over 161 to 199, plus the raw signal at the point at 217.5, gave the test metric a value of 24.5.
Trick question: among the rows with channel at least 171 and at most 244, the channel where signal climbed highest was 242.5 ch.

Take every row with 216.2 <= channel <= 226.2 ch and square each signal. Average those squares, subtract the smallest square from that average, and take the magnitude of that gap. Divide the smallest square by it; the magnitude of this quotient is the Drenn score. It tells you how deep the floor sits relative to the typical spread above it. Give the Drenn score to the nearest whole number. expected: 16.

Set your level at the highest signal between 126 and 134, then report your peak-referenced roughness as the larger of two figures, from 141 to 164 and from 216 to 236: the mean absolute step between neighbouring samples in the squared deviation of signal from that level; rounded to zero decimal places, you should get 6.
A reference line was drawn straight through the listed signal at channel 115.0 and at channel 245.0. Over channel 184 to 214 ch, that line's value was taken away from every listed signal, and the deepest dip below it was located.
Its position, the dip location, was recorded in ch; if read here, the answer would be 195.0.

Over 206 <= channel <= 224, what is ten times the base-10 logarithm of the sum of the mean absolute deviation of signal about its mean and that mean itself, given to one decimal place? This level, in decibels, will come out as 14.0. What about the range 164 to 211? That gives 14.0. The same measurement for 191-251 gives 14.1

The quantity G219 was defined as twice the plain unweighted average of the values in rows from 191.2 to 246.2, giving 49.80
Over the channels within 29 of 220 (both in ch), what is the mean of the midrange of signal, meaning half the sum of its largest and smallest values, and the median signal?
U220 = 25.0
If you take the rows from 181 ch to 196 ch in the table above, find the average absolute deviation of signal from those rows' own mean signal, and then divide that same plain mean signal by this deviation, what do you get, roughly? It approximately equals 62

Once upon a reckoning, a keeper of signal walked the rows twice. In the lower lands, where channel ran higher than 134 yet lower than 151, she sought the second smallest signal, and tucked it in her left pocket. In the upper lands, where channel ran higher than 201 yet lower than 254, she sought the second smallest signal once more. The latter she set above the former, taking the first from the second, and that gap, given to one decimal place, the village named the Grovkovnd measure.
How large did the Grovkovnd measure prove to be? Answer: -1.5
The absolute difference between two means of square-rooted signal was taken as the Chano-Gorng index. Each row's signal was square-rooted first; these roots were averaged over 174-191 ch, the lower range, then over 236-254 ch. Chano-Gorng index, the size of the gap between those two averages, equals 0.049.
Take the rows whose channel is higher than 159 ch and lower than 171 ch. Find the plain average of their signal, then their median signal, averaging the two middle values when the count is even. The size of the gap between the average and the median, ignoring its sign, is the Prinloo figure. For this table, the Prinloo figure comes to 0.18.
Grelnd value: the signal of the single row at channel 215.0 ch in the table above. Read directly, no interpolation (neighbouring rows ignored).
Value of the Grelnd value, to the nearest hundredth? 25.06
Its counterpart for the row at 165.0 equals 25.60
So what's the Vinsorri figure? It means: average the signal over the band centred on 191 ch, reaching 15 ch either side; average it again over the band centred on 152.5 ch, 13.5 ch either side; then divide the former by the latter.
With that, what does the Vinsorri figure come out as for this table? 0.965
